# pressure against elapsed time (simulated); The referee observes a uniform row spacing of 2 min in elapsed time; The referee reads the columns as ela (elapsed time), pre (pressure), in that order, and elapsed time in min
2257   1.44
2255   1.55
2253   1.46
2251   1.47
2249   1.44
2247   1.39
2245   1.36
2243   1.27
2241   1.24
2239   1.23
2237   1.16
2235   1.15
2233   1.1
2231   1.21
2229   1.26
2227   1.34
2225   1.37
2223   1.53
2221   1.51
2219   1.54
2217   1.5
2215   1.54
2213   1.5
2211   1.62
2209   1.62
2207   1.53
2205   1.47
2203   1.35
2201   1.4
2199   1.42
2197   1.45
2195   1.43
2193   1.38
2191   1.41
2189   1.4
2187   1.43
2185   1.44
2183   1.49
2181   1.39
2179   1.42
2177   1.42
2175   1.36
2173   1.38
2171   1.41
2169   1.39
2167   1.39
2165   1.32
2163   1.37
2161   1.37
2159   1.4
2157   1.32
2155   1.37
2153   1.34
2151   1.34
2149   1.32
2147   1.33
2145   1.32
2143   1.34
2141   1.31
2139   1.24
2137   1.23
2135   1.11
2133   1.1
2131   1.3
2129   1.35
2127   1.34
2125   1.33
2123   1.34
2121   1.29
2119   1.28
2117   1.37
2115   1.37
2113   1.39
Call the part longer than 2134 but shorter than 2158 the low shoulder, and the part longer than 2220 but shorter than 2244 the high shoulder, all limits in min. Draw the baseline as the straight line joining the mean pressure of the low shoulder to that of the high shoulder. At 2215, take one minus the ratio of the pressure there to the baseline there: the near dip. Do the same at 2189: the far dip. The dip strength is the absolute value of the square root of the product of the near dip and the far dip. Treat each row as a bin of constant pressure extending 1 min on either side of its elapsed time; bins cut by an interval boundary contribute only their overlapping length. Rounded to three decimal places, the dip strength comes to 0.131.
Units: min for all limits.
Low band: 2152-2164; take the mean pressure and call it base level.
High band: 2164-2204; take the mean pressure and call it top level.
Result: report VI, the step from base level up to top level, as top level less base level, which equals 0.04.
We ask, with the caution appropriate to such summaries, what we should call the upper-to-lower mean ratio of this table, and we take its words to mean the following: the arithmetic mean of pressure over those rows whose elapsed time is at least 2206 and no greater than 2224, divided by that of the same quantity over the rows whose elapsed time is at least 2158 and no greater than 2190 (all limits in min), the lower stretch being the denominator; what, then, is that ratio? 1.10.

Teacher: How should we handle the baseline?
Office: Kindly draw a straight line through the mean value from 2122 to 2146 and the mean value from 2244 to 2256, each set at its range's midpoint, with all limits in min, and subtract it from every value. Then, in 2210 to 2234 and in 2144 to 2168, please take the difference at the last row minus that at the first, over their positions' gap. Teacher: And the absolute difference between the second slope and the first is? 0.027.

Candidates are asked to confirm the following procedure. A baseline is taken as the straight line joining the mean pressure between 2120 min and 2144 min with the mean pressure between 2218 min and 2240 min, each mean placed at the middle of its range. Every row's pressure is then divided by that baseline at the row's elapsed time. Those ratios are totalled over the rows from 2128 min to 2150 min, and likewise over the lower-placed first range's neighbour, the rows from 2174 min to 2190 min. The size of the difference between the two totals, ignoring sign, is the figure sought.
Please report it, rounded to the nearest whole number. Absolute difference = 2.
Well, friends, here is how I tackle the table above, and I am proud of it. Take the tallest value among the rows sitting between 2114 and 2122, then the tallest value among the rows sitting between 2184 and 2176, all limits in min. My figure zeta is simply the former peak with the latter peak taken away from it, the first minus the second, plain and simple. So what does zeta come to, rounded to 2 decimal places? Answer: -0.12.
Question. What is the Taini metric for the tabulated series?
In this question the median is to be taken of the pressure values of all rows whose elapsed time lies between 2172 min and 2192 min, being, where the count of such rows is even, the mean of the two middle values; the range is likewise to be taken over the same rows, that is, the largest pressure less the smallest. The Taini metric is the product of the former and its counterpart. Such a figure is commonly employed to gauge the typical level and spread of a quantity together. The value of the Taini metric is 0.2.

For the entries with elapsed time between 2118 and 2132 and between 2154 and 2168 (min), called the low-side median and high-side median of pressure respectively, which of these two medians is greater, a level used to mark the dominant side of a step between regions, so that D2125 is 1.37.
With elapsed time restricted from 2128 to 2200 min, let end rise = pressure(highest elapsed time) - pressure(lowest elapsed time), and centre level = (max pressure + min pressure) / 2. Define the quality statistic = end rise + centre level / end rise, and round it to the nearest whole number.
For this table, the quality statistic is 19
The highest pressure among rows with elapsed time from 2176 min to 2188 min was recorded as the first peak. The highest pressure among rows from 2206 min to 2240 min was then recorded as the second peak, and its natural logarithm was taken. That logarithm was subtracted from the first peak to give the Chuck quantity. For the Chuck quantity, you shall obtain 1.01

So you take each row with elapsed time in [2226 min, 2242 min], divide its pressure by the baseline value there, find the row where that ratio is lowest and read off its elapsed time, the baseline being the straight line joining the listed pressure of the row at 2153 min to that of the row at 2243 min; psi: 2233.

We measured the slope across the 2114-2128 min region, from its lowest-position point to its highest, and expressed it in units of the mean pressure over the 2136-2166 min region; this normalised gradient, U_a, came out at -0.0019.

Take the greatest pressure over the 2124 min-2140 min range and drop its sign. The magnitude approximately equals 1.35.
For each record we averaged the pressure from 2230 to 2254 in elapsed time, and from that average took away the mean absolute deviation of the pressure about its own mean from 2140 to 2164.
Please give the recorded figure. 1.27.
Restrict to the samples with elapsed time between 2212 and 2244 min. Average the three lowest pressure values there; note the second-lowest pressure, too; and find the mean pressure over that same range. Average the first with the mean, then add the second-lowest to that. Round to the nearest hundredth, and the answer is 2.39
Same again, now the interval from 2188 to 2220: 2.80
